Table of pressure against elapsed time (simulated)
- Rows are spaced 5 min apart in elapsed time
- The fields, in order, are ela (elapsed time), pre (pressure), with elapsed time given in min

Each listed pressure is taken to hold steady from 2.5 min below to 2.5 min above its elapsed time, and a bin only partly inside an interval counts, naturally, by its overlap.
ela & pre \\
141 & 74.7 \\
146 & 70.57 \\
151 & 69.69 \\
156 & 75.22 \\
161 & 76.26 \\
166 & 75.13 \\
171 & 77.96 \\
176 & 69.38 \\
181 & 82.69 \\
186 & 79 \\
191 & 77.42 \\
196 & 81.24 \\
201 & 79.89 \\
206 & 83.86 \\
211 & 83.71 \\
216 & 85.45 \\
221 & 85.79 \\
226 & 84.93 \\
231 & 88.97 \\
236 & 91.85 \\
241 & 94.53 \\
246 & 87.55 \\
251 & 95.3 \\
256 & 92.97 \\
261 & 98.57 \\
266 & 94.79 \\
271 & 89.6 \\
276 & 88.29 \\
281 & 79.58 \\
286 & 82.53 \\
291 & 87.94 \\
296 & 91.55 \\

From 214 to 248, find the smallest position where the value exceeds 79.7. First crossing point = 216 min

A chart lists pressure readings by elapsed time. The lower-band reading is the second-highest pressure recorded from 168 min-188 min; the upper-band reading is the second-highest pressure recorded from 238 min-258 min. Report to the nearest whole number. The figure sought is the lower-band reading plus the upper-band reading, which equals 174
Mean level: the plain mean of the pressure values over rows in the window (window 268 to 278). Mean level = 89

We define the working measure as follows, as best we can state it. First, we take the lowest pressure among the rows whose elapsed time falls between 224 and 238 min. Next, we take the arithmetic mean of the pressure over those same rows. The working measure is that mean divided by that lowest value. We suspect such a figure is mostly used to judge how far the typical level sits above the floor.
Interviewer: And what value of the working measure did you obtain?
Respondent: 1.043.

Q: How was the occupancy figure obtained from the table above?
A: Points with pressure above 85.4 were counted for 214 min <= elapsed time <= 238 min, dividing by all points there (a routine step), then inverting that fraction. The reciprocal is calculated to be 1.25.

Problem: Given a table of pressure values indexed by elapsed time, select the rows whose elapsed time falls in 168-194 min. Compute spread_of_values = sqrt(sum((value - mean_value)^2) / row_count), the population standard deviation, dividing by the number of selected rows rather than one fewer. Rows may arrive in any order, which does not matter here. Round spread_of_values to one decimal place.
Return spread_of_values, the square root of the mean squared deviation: 4.4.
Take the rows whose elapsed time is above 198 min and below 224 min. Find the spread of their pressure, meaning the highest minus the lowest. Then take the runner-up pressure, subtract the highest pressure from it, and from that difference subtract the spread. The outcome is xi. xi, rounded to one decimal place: -6.2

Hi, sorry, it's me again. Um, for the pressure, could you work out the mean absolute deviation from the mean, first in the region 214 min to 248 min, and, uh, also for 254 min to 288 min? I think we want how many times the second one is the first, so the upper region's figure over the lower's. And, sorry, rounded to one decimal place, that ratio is 1.8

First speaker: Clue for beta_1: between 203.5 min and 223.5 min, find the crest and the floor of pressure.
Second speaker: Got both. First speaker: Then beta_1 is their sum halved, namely 85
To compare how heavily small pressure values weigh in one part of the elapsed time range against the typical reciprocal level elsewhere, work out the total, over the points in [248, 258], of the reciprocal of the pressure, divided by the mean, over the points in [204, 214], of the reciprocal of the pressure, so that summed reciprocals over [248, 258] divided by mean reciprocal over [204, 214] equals 1.78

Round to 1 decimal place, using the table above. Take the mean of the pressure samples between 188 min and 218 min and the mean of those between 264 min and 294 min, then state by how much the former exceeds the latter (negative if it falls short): -5.2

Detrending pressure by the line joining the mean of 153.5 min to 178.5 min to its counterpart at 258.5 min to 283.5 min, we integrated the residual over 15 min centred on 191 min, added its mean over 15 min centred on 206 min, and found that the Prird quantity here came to 13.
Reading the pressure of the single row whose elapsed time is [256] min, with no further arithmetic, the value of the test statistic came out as 92.97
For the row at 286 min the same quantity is 82.53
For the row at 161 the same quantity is 76.26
